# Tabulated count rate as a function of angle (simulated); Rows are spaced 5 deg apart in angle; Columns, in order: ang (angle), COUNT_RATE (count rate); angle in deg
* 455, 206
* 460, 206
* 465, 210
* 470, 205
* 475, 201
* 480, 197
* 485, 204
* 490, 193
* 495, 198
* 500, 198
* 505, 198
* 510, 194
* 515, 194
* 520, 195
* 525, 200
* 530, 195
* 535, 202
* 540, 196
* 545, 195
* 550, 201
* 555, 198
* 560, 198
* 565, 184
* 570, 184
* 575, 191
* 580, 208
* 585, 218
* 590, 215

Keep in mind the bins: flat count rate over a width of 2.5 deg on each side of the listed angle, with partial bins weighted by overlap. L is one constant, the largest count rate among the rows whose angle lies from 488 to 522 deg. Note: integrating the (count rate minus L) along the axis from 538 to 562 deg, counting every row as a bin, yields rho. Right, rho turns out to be -9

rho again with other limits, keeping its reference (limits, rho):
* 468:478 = 46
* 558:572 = -133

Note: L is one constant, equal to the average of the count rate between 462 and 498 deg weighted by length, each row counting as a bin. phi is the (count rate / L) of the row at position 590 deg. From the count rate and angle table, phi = 1.07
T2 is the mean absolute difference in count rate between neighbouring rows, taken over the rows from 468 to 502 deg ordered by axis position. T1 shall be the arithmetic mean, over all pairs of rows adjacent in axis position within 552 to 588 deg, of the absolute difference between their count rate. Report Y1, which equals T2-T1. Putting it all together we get -2.8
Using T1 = 8.0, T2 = 5.17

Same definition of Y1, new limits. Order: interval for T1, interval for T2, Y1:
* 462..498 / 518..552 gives -1.0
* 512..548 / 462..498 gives 1.8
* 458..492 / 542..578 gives -0.8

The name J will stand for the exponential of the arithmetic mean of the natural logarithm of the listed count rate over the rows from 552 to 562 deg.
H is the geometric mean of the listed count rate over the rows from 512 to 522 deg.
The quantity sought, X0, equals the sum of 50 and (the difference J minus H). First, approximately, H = 194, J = 198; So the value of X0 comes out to 54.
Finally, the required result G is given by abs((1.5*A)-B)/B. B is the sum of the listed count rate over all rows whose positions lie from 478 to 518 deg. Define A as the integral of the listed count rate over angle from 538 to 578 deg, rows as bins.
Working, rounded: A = 7741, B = 1576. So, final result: 6.37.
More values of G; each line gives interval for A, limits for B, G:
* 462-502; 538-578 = 6.79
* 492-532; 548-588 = 6.45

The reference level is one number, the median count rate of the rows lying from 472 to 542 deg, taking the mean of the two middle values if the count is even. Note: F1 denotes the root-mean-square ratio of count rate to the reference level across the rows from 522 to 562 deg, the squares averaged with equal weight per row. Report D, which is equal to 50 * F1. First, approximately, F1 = 1.00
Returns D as 50.2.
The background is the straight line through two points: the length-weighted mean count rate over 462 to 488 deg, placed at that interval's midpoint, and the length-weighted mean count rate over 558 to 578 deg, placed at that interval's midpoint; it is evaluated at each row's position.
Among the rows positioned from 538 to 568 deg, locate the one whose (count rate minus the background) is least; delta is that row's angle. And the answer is 565 deg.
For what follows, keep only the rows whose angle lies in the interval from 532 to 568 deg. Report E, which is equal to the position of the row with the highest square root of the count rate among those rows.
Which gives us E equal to 535 deg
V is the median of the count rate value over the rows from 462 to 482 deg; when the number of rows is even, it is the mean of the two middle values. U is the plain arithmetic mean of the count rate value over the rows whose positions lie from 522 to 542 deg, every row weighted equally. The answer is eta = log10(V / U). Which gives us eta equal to 0.010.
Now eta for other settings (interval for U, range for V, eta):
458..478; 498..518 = -0.021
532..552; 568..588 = 0.002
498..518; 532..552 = 0.006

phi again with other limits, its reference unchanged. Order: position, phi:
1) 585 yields 1.08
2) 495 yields 0.98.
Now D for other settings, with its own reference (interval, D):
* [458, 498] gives 51.1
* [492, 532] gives 49.7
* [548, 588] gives 50.1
